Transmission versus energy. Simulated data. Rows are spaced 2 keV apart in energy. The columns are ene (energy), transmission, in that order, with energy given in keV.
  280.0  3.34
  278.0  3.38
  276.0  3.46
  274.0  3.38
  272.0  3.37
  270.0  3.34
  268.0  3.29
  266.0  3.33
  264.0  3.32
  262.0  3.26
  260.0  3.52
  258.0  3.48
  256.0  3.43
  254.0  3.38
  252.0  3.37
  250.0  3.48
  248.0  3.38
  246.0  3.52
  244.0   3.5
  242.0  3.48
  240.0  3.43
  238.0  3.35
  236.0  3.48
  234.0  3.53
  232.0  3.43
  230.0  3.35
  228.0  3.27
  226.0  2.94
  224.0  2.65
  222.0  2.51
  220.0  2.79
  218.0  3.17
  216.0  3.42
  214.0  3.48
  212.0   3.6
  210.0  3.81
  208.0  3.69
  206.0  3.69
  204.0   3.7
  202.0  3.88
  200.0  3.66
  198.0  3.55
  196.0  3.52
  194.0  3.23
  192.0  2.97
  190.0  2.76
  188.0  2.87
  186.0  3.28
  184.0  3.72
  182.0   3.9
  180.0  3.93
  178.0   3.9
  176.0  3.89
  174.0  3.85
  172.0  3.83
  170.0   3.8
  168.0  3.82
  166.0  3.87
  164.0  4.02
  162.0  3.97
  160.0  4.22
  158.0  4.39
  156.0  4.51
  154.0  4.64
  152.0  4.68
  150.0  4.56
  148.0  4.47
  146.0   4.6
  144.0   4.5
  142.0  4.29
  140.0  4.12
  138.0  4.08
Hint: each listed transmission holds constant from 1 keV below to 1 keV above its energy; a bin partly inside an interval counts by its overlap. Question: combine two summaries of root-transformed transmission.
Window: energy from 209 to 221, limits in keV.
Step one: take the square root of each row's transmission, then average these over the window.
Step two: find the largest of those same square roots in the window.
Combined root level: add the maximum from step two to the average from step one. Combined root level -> 3.79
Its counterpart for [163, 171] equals 3.97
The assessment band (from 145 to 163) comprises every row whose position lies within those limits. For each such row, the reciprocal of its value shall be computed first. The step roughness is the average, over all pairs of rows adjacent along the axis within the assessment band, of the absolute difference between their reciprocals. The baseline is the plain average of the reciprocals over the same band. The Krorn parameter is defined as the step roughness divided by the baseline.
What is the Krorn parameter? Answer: 0.030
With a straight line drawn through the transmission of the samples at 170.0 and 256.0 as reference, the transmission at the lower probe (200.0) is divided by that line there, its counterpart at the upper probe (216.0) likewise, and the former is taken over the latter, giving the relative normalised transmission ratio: 1.05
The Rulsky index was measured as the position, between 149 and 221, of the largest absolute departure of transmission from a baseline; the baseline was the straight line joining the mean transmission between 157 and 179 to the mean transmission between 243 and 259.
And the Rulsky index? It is 190.0 keV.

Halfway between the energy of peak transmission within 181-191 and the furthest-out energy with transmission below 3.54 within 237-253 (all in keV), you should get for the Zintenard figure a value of 217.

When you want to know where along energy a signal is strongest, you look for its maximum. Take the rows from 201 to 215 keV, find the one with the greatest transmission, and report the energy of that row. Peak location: 202.0 keV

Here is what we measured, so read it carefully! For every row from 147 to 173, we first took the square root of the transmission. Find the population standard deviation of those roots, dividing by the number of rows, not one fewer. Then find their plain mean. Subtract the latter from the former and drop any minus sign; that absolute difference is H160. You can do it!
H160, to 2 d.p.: 1.97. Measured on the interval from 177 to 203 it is 1.75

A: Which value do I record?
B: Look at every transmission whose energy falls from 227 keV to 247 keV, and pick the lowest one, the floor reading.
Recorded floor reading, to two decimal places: 3.27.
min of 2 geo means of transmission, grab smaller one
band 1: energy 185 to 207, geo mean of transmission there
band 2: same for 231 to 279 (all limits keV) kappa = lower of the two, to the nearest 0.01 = 3.35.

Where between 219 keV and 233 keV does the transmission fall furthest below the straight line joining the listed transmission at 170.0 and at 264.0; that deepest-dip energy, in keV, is 222.0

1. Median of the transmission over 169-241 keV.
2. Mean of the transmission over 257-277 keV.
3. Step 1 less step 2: 0.1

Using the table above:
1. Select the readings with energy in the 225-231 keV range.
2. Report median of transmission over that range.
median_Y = 3.27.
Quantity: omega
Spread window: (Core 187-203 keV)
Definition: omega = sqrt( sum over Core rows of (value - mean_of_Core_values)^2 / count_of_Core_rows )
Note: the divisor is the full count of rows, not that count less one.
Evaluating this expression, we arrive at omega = 0.4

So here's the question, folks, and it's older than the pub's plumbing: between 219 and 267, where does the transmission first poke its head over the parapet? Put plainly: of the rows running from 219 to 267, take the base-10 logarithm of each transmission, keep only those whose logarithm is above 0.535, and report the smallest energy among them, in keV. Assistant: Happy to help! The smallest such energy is 232.0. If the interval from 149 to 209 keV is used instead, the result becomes 150.0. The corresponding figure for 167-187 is 168.0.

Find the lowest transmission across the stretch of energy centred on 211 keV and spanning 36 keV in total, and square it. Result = 6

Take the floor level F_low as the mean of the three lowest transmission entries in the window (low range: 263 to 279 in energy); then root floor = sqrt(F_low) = 1.82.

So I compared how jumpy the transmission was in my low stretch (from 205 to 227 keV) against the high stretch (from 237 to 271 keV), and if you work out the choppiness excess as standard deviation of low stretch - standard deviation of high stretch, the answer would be 0.4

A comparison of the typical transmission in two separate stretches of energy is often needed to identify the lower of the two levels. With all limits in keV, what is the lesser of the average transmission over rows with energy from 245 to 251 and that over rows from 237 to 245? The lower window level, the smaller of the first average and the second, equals 3.44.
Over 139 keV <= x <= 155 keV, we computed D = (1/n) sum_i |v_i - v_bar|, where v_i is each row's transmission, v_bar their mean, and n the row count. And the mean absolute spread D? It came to 0.14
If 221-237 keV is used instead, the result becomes 0.33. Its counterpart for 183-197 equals 0.28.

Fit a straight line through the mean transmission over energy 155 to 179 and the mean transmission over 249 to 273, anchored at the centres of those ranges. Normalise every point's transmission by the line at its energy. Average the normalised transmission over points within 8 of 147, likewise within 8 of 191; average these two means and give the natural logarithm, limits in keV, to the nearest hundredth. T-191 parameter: -0.04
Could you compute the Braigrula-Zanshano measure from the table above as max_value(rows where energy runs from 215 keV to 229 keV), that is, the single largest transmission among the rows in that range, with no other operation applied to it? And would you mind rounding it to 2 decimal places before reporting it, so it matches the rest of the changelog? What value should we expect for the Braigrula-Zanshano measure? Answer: 3.42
